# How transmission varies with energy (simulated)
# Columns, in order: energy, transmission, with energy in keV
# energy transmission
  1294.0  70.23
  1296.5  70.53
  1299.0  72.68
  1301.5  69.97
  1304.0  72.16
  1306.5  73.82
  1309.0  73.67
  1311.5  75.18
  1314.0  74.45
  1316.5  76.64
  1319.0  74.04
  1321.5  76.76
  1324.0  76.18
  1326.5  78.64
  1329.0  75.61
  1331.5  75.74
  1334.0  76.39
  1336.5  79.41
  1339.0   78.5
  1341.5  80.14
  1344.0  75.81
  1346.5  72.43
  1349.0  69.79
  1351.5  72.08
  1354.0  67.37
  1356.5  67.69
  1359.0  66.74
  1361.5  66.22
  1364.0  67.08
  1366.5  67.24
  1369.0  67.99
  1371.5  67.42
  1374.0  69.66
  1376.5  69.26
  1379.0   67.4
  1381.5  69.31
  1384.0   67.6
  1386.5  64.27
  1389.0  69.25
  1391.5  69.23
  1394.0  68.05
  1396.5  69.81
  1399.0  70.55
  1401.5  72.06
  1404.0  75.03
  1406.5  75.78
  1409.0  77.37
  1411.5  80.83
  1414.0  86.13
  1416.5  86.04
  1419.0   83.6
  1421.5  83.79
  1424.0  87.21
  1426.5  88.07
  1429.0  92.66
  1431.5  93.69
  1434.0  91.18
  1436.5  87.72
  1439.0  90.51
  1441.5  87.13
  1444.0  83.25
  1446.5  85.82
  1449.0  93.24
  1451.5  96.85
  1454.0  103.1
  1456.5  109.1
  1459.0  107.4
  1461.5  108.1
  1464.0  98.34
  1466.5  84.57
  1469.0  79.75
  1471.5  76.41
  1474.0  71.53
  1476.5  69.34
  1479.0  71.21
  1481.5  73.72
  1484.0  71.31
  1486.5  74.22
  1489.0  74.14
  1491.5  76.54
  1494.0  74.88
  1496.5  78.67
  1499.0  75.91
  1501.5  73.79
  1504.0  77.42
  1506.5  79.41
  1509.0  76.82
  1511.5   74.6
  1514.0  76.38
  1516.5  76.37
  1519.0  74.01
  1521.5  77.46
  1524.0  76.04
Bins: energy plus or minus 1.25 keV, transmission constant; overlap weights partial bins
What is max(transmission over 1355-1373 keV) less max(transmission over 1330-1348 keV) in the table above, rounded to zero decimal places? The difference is -12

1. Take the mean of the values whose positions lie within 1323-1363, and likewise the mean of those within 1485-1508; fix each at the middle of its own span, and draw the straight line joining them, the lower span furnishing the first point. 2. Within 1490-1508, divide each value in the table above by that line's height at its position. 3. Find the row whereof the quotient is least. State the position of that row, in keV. 1501.5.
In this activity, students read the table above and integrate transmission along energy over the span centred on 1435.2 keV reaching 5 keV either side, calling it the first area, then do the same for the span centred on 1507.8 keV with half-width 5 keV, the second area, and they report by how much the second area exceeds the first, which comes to -137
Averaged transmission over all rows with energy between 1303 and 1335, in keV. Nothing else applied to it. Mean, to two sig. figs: 75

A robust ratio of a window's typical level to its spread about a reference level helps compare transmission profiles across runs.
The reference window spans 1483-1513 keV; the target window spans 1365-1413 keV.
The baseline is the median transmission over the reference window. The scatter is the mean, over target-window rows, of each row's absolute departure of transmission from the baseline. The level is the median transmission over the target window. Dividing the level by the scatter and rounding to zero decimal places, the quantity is 12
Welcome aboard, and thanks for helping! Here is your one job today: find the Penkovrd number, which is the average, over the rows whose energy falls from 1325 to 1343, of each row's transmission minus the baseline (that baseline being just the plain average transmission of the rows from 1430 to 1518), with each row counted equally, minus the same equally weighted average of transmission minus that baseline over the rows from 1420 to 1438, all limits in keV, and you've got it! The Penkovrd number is -11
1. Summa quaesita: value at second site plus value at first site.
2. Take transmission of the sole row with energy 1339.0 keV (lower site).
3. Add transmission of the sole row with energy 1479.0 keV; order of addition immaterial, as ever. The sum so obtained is 150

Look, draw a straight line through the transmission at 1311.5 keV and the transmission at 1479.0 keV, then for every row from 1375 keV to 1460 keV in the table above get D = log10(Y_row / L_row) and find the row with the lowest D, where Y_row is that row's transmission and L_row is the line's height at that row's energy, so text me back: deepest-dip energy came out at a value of 1386.5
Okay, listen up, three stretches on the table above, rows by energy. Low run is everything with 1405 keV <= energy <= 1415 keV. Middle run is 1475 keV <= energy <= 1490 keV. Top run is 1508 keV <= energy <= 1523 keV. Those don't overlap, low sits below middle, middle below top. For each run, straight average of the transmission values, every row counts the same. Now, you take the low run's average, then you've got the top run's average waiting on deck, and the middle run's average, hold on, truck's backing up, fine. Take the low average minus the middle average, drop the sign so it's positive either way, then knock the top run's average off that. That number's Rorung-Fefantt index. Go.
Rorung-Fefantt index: -68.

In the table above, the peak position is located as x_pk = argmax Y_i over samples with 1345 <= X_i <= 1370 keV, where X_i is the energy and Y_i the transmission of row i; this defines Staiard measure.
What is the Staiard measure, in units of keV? 1346.5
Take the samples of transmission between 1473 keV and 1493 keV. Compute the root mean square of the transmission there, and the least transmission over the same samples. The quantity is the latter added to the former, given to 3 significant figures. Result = 142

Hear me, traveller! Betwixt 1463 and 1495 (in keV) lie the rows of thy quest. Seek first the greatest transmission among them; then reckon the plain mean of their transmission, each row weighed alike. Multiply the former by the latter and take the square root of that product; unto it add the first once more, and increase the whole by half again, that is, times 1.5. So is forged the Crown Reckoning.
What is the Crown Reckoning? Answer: 278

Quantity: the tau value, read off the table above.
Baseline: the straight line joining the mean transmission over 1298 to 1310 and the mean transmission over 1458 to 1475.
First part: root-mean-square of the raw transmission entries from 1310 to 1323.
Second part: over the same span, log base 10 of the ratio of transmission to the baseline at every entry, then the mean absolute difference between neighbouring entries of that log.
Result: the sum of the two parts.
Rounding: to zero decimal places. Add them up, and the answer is 75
